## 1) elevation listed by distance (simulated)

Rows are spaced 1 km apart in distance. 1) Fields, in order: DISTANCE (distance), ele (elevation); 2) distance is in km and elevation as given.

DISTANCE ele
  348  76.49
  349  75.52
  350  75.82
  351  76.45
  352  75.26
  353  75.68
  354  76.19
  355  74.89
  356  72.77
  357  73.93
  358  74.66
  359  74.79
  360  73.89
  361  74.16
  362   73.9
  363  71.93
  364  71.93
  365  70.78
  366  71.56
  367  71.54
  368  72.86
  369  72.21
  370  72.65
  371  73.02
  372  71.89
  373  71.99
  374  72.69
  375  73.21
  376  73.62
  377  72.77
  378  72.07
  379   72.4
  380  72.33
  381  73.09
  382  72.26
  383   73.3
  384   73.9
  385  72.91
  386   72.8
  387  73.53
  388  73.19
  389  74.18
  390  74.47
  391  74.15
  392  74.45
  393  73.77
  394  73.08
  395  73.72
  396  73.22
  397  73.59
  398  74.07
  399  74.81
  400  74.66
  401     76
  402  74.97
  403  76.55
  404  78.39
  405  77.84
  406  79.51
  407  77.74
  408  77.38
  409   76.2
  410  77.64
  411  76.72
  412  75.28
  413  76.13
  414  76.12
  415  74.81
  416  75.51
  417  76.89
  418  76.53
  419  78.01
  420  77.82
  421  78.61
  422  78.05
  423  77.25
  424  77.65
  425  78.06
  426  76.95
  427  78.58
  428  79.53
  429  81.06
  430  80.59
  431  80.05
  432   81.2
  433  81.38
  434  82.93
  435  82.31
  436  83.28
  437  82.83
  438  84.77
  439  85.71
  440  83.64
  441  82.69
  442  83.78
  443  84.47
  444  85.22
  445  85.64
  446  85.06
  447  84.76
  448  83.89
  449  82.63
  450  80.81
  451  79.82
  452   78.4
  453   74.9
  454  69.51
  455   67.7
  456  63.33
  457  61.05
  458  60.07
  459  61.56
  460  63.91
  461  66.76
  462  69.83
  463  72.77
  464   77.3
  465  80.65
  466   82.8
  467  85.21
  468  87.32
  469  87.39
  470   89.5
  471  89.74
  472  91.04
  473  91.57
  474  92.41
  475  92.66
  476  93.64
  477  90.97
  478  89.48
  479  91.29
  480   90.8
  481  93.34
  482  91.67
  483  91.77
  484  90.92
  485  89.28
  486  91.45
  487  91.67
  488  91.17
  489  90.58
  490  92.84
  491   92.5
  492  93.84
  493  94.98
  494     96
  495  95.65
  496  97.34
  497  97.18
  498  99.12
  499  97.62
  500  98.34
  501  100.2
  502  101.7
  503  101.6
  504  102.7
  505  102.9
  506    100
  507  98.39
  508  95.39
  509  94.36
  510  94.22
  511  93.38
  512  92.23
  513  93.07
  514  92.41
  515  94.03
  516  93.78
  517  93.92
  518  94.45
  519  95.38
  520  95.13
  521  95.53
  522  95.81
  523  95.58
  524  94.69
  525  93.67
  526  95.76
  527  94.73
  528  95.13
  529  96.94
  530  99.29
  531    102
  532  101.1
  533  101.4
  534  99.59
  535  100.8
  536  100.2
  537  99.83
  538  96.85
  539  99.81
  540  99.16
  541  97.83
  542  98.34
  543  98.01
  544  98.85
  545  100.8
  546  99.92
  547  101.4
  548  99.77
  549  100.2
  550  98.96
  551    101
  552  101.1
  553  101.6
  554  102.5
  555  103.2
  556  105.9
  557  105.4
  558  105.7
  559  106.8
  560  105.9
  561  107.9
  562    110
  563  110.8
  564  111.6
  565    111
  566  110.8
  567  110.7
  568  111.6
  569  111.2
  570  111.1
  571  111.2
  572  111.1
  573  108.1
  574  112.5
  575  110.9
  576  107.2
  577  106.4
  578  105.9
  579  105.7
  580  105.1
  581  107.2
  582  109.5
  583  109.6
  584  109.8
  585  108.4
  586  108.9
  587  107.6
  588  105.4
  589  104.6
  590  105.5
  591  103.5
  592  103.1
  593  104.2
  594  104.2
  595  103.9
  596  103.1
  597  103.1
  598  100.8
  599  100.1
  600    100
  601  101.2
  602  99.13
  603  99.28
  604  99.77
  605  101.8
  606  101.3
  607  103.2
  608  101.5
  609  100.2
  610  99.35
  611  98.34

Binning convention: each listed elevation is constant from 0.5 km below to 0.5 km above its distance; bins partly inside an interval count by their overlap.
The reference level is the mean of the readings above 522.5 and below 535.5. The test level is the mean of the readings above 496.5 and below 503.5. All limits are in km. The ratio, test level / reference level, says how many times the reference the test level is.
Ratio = 1.02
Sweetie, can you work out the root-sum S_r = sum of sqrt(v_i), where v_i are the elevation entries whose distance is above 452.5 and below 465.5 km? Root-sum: 107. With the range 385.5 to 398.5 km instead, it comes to 112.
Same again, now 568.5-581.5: 136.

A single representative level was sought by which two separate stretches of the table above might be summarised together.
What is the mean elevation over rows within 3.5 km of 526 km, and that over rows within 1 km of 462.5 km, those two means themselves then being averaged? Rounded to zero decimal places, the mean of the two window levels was 83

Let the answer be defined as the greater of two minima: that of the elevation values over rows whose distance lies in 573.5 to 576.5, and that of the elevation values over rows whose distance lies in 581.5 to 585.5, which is 108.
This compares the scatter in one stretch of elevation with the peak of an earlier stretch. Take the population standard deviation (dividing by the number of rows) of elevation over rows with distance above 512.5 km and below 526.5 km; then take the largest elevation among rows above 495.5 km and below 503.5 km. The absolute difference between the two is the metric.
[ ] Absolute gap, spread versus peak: 101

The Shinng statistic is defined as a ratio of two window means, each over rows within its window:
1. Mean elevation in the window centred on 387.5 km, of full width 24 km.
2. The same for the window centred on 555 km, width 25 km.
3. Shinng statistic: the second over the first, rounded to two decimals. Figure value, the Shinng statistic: 1.42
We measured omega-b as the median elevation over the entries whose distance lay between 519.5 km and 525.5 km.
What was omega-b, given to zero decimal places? 95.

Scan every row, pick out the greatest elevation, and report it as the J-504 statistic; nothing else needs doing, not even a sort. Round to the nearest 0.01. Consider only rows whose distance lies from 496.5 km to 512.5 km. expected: 102.90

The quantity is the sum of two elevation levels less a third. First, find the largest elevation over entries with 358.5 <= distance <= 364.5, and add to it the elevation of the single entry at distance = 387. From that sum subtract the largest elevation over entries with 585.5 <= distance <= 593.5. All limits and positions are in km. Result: 39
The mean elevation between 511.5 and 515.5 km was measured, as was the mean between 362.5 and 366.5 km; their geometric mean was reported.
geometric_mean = 81.5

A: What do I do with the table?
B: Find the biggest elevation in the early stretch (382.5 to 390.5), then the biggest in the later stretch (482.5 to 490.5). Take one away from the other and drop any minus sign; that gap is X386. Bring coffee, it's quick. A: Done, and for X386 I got 18.4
